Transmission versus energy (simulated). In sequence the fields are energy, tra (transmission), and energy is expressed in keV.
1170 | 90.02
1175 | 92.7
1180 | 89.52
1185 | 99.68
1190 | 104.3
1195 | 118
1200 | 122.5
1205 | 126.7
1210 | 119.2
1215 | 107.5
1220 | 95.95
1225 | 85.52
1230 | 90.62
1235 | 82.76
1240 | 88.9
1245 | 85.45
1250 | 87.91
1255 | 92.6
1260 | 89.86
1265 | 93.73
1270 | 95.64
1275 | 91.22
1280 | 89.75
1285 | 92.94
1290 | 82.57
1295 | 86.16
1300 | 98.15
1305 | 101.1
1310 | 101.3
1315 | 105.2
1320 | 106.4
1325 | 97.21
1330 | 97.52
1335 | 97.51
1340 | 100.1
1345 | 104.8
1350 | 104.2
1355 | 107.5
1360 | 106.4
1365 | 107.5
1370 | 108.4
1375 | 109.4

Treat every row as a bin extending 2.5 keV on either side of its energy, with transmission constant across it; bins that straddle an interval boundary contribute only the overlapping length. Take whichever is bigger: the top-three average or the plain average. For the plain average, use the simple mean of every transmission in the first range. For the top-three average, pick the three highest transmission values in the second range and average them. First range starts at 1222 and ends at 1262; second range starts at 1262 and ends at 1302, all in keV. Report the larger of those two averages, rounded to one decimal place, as 95.8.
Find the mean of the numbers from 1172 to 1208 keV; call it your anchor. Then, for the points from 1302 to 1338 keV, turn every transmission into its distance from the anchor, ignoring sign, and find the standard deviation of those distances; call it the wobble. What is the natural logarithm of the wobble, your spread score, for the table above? 1.3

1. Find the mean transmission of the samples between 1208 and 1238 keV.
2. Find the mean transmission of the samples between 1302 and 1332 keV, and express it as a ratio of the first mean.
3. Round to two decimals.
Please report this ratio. 1.05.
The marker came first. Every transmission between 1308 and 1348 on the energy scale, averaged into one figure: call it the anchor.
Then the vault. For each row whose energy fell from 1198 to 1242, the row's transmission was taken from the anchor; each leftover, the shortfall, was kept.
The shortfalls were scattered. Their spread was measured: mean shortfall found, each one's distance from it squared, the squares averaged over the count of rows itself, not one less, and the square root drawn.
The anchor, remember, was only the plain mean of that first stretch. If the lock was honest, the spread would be 16.1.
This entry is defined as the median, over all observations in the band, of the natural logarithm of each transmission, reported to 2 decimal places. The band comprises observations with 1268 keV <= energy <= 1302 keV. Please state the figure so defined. 4.51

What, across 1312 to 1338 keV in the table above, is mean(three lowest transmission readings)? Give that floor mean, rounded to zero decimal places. 97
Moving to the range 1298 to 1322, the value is 100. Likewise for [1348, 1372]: 106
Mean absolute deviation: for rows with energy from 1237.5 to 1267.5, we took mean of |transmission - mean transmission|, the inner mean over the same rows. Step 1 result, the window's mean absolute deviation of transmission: 2.3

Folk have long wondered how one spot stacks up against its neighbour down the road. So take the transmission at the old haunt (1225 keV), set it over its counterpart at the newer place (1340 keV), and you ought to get 0.85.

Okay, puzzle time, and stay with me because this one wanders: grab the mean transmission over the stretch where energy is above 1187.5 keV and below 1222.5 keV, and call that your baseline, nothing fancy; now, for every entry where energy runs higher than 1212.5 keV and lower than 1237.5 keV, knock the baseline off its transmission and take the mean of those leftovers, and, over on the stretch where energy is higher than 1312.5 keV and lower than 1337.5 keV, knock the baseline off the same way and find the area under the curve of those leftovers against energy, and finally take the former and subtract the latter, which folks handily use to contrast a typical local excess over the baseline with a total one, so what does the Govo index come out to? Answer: 296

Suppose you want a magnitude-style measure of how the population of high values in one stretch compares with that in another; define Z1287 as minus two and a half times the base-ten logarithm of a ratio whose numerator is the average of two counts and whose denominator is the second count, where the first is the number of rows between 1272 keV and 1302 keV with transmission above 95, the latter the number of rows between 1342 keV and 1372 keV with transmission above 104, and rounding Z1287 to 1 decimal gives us 0.6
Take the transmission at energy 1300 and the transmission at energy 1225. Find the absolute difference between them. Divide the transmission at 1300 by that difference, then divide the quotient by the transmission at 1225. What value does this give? 0.091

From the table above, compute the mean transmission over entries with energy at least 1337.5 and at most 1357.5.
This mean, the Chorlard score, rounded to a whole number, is 104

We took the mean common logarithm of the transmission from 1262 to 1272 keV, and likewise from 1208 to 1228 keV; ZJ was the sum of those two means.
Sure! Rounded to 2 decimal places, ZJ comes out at 3.98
